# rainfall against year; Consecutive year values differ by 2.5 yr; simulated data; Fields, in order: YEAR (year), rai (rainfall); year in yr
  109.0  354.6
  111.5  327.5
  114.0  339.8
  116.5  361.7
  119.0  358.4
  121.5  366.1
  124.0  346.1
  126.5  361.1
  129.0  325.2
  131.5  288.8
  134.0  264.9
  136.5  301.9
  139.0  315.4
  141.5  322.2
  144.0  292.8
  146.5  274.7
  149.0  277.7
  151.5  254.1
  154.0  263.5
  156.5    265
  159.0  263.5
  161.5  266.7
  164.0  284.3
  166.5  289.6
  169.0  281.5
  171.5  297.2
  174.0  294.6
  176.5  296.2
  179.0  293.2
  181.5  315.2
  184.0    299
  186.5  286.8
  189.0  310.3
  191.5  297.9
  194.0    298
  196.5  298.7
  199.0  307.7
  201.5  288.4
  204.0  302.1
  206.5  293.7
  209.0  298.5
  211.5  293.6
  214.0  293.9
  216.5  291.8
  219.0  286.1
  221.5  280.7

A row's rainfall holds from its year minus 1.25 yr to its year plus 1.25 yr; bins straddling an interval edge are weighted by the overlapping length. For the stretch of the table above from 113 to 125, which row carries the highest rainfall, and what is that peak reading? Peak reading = 366.1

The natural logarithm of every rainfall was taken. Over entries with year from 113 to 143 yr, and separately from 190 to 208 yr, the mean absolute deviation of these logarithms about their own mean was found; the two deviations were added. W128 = 0.095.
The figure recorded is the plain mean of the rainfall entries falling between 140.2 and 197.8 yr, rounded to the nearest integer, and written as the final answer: 288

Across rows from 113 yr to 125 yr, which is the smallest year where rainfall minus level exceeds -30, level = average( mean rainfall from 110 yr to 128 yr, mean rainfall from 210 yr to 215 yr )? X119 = 114.0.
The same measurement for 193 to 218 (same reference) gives 194.0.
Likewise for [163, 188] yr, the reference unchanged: 171.5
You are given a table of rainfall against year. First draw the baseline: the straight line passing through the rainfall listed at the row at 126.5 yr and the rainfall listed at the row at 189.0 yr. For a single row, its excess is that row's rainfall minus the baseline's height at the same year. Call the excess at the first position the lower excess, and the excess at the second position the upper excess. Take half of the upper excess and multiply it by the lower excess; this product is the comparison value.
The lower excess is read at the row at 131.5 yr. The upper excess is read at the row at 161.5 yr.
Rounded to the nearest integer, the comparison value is 2250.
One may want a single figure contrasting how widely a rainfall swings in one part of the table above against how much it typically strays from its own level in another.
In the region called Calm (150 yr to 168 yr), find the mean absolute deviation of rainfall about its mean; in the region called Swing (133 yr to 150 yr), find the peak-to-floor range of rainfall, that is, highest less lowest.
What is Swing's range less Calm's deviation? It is 47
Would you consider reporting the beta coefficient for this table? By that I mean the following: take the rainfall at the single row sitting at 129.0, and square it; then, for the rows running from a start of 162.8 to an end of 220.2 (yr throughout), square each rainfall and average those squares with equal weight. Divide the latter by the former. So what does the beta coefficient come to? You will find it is 0.83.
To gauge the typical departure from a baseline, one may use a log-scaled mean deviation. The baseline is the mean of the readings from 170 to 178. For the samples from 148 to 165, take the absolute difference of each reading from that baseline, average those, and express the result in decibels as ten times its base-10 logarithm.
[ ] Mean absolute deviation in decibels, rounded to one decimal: 14.5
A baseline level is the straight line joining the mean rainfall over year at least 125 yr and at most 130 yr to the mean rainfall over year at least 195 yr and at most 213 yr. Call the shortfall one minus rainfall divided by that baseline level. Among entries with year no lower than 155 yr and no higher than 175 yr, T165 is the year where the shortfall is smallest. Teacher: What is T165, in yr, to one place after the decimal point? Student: 171.5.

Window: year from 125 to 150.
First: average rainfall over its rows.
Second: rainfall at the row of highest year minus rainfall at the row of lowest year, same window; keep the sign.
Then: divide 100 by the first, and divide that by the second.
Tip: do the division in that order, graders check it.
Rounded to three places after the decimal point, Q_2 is -0.004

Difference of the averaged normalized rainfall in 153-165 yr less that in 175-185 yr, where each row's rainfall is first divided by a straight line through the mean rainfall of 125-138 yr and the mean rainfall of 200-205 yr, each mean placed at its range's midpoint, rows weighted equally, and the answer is -0.12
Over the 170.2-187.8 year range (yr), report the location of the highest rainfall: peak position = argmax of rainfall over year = 181.5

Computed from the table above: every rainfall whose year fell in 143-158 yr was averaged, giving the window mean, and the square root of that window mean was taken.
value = 16.5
